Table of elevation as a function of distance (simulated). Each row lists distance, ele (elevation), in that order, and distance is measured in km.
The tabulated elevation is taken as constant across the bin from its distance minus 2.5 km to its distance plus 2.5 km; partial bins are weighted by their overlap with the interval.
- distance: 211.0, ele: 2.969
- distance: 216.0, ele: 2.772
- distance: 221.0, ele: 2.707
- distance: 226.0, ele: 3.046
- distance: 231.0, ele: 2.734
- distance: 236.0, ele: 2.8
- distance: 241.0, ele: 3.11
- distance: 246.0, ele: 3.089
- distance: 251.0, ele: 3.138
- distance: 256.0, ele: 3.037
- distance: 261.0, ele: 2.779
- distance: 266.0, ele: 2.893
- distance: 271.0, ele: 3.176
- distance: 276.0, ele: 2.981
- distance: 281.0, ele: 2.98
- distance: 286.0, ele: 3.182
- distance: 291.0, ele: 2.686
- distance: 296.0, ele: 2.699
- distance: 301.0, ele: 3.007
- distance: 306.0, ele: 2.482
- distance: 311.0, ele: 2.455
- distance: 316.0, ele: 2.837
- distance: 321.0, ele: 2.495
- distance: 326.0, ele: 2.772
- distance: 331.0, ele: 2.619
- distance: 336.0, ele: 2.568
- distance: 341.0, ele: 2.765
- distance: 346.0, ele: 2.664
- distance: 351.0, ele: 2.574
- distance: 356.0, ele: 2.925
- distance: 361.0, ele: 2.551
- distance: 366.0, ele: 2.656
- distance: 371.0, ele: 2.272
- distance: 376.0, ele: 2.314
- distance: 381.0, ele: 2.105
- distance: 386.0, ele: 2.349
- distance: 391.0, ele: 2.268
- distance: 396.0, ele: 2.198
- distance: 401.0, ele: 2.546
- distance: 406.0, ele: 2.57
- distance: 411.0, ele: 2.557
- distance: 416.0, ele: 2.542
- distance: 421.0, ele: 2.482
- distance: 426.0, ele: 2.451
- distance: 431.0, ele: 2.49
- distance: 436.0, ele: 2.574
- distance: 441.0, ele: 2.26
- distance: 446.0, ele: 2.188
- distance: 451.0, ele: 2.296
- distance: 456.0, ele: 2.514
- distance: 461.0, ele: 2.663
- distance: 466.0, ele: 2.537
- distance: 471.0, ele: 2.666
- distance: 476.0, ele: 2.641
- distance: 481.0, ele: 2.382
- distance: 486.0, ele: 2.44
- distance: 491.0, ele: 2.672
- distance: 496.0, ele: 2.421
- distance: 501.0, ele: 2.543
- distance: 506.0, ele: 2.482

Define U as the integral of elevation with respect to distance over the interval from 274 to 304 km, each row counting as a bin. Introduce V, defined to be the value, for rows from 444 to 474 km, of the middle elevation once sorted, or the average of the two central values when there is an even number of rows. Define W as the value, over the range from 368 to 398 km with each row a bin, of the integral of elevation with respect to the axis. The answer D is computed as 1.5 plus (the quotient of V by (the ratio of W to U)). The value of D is 4.8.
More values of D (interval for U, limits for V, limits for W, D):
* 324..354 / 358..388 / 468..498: 3.9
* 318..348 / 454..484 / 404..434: 4.2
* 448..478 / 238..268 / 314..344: 4.4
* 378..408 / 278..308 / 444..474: 4.2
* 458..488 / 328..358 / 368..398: 4.5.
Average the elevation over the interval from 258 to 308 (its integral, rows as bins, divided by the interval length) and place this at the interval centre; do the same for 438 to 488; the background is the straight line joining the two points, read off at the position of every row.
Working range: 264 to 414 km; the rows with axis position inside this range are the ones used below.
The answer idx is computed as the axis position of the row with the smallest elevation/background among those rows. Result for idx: 381.0 km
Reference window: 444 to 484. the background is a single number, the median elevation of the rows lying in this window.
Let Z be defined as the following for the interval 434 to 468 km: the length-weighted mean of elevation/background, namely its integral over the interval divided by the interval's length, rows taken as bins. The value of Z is 0.96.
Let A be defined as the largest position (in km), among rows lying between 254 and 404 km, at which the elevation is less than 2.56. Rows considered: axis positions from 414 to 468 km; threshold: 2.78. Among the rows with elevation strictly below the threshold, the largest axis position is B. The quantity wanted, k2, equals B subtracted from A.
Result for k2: -65 km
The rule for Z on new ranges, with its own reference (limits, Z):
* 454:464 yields 1.03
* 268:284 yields 1.21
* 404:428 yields 1.00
